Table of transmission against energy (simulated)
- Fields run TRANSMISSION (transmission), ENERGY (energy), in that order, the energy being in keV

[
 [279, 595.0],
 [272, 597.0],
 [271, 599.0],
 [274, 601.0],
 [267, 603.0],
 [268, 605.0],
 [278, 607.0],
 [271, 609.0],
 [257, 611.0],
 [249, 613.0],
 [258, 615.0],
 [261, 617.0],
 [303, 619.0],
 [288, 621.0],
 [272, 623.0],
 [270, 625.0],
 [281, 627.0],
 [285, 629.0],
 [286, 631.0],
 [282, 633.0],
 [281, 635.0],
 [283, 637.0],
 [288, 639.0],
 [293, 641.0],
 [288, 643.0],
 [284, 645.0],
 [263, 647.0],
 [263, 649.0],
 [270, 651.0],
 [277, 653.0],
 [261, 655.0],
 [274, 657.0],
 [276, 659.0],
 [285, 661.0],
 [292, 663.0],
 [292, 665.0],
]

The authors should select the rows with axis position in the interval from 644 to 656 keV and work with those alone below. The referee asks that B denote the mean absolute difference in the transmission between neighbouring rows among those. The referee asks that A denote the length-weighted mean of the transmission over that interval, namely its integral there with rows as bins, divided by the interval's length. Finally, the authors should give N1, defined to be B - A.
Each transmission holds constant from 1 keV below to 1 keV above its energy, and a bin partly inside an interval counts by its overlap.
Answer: -259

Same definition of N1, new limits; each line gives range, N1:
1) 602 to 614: -257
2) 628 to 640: -282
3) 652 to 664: -268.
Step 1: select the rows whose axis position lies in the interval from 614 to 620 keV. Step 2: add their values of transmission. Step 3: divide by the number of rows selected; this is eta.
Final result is 274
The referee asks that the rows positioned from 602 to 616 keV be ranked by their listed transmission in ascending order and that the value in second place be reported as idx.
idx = 257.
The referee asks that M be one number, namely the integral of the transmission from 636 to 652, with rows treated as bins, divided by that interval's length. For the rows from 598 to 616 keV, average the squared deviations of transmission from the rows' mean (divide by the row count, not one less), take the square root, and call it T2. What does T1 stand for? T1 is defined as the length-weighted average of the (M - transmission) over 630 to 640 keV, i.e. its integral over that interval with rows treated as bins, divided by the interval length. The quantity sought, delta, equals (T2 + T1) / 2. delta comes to 1.9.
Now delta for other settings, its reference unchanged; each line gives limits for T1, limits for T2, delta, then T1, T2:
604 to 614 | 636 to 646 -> 9.0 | 14.4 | 4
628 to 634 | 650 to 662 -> 1.0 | -5.3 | 7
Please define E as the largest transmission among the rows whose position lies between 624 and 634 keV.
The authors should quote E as 286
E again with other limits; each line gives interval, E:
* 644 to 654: 284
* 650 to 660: 277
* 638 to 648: 293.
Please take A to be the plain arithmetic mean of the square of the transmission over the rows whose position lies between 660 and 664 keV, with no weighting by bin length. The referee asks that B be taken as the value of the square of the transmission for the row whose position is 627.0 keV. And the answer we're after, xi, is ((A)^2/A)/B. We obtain 1.05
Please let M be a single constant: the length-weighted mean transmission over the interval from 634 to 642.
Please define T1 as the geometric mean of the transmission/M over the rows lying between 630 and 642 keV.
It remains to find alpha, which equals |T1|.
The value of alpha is 1.00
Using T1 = 1.00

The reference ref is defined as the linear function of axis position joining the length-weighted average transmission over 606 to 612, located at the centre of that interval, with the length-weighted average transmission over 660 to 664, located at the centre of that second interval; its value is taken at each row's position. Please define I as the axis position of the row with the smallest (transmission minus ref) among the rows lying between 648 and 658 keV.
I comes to 655.0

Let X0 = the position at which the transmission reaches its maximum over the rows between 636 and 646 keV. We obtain 641.0 keV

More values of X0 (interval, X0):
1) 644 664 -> 663.0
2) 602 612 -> 607.0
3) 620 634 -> 621.0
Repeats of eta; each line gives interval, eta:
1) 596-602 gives 272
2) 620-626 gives 277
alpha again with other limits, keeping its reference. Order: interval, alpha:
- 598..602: 0.95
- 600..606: 0.94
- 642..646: 1.00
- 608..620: 0.93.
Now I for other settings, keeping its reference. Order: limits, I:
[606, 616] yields 613.0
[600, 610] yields 603.0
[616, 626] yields 617.0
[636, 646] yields 645.0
